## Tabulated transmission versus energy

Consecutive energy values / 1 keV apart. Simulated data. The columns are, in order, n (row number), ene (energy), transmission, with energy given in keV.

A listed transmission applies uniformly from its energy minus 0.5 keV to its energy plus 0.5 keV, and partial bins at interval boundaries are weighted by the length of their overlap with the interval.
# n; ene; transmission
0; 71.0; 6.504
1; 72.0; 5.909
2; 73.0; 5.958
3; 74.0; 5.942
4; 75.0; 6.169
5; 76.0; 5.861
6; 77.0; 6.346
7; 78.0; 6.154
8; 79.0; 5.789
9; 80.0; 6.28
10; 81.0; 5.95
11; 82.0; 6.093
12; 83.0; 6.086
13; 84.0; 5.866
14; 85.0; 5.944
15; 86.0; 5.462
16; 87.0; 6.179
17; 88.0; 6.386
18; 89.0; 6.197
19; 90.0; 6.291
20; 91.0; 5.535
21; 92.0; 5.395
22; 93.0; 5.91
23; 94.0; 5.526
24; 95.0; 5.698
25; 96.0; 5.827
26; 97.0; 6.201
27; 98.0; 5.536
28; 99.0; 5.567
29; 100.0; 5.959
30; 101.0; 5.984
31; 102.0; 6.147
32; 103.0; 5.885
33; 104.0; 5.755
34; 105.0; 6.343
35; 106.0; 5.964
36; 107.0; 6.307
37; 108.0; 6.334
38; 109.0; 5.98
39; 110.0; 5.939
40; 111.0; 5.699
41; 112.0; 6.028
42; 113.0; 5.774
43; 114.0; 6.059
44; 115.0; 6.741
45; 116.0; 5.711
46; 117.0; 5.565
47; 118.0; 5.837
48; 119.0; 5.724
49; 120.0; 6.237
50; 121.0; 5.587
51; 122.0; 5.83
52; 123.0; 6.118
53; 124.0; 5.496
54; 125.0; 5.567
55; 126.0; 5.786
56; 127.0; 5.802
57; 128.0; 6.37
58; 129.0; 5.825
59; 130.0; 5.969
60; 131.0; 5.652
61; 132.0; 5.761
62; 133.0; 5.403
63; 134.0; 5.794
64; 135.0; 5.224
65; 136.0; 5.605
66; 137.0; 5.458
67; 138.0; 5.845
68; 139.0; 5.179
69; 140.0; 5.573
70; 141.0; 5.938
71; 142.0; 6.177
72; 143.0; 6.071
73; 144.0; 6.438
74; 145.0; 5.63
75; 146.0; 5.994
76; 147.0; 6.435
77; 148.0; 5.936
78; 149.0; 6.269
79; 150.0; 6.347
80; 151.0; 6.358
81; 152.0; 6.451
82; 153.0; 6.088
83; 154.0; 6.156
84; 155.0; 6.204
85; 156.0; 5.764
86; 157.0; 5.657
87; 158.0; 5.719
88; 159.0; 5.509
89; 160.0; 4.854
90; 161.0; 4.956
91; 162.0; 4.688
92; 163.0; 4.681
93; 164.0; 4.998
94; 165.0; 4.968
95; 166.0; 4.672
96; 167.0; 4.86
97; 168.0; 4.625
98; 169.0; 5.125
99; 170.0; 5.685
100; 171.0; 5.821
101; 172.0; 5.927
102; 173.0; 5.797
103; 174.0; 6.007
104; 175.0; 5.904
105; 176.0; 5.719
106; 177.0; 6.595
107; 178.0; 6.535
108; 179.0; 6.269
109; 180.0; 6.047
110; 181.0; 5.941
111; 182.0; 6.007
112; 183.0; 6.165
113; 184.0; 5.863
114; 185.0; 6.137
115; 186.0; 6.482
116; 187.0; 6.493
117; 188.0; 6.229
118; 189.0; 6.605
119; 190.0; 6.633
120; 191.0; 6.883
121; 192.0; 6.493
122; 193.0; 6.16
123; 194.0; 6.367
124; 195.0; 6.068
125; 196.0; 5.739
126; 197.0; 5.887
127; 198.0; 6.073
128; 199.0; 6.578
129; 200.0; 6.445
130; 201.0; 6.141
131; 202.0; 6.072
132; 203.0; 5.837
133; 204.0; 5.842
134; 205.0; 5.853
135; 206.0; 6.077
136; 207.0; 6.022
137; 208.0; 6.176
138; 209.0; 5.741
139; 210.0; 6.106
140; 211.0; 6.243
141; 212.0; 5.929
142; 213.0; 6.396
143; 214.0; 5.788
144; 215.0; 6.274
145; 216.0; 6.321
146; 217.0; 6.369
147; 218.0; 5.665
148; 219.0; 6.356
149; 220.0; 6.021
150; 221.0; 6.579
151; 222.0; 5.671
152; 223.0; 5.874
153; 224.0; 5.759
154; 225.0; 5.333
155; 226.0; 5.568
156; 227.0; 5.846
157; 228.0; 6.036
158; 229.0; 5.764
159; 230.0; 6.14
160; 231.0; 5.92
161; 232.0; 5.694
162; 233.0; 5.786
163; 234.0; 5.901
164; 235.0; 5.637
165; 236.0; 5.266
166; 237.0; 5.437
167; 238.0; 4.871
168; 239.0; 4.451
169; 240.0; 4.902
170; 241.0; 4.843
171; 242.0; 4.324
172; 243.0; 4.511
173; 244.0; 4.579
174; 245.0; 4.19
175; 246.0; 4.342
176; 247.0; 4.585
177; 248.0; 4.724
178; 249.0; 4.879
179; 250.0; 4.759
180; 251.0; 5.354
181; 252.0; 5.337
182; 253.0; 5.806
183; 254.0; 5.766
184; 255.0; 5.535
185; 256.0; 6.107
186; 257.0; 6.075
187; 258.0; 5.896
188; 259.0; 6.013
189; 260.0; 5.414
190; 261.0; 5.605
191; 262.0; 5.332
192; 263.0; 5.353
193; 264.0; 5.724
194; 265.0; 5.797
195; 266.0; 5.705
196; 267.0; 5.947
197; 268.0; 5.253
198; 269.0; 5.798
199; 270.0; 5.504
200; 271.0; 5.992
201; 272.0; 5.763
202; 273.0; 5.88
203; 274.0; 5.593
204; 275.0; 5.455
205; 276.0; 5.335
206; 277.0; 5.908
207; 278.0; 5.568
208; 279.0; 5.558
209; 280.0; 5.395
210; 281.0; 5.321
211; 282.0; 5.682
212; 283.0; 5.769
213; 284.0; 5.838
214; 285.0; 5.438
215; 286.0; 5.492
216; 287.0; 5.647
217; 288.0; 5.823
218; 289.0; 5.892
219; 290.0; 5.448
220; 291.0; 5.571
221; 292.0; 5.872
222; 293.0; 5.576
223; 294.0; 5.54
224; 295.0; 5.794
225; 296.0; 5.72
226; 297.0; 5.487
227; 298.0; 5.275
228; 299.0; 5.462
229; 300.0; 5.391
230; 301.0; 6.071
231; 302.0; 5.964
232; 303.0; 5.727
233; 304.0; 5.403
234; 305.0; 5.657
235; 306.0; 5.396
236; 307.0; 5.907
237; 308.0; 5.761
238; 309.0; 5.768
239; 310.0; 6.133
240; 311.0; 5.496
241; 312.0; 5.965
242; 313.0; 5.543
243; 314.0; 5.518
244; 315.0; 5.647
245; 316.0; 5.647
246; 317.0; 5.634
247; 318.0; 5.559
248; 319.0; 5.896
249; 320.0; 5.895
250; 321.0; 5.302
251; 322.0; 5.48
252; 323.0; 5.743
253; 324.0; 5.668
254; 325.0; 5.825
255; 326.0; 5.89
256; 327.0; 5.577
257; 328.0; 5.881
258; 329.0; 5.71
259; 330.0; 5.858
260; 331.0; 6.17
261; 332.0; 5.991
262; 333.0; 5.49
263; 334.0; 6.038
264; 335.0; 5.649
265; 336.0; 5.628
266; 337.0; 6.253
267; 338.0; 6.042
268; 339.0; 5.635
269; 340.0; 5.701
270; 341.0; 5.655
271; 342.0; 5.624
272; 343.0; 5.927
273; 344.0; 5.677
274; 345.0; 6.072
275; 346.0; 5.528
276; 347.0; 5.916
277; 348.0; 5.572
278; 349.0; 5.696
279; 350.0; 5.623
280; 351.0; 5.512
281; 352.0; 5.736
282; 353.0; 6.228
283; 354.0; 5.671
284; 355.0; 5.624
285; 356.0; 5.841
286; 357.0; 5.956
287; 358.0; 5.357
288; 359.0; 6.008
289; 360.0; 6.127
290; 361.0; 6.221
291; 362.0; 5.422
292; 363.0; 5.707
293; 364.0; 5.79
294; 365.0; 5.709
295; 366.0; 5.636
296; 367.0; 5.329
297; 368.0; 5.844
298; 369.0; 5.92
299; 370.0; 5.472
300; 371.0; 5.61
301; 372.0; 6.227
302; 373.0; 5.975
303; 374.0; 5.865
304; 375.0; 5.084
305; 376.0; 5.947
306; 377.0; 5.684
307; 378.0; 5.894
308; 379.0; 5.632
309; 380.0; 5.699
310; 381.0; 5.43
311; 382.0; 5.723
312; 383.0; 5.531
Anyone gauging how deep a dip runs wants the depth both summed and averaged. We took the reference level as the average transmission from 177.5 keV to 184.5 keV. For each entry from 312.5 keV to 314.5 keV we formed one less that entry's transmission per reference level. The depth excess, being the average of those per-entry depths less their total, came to -0.10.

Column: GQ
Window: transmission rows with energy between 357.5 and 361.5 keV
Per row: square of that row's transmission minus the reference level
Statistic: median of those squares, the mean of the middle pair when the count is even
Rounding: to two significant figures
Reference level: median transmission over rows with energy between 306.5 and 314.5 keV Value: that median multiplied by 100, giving 15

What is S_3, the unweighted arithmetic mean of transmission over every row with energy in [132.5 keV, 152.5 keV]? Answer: 5.91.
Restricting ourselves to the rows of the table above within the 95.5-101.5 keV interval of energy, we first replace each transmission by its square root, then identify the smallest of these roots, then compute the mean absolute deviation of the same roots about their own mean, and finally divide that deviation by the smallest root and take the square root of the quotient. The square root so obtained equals 0.133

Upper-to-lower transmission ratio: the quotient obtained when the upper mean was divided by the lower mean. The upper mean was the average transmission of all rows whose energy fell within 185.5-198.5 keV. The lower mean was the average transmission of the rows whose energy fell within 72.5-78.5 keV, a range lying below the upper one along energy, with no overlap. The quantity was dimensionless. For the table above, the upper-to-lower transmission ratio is 1.040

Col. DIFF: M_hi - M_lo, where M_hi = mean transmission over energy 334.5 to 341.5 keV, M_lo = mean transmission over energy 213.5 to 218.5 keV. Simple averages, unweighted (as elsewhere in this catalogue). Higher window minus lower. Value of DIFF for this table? -0.29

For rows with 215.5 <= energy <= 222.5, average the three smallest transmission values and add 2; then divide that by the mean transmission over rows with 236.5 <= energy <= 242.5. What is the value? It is 1.62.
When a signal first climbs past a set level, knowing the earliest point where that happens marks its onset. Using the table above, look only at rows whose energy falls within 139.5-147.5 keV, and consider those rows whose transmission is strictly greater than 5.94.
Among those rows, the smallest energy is 142.0 keV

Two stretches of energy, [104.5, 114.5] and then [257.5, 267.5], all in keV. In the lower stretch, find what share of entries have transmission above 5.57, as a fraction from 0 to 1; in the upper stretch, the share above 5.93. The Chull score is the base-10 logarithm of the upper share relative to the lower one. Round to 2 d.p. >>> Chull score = -0.70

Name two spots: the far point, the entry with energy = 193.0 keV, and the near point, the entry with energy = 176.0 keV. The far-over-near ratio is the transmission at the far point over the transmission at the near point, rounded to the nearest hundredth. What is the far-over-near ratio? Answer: 1.08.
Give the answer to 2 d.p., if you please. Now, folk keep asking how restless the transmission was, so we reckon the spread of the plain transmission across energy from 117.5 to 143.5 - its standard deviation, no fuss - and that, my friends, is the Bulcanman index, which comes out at 0.29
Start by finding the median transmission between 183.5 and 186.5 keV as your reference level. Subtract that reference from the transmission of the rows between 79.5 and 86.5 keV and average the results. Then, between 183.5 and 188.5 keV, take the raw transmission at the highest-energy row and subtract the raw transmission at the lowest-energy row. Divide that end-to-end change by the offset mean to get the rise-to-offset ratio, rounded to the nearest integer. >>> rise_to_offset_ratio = -2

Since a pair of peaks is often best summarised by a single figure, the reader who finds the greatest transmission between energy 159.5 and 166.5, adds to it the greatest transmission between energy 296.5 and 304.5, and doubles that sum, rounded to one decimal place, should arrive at 22.1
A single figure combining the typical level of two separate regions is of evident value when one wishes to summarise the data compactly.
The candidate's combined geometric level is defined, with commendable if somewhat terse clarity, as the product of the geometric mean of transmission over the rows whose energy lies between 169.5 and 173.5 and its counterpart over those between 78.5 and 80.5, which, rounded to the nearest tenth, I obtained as 35.0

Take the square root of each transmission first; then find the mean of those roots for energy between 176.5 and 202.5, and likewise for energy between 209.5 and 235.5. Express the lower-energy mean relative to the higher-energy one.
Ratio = 1.025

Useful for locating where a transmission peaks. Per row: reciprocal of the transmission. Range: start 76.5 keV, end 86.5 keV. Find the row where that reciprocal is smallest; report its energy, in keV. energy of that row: 77.0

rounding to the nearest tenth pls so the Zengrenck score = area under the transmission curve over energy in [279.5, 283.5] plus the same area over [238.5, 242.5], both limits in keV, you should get 40.7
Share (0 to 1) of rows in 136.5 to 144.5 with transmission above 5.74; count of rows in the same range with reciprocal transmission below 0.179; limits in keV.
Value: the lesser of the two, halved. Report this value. 0.31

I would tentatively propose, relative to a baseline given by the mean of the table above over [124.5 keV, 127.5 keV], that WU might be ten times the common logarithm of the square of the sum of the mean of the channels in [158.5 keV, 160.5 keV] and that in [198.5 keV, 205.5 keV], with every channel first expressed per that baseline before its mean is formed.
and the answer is 5.91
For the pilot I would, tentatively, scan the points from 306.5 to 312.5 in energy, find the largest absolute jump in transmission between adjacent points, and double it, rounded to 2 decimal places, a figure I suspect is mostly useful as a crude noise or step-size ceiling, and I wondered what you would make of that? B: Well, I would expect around 1.27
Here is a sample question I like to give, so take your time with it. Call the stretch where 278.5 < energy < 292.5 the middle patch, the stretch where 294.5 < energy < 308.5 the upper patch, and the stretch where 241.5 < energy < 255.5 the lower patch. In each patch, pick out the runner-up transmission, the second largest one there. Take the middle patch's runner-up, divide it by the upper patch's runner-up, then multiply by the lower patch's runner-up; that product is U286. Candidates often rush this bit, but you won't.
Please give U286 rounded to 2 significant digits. 5.7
